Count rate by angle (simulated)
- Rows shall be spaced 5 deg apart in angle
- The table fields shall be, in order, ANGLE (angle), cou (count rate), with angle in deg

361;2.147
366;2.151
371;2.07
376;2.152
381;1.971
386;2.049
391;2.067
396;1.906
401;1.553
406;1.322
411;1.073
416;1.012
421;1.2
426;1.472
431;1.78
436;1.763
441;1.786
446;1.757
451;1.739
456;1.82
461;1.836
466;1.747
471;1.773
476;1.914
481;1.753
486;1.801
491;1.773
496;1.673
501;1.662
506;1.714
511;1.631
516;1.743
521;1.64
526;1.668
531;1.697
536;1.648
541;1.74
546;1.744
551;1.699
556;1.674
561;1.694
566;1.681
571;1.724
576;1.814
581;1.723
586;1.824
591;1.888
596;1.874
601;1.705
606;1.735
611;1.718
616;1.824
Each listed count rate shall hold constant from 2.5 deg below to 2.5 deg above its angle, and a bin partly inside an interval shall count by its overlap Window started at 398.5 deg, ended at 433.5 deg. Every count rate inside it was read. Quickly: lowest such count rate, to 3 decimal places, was 1.012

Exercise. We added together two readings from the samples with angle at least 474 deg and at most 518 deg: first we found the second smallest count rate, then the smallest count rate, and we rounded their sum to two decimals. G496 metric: 3.29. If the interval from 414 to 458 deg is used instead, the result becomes 2.21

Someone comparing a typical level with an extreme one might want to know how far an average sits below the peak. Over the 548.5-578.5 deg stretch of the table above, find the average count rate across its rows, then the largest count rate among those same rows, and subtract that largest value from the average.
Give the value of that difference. -0.10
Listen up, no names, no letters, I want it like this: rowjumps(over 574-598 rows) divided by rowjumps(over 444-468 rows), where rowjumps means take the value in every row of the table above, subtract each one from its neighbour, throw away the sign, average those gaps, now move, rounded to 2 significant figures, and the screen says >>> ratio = 1.3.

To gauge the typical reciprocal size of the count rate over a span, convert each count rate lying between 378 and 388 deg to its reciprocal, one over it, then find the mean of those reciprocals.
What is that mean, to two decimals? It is 0.50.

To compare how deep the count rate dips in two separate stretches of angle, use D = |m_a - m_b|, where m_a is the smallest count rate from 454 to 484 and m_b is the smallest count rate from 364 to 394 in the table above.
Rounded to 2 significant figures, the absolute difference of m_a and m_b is 0.22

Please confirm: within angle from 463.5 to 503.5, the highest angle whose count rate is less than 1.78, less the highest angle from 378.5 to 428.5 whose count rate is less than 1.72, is 75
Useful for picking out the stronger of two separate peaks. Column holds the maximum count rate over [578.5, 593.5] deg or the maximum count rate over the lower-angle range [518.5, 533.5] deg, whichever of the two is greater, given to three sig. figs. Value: 1.89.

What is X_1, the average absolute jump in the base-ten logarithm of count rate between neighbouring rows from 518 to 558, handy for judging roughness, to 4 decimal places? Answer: 0.0100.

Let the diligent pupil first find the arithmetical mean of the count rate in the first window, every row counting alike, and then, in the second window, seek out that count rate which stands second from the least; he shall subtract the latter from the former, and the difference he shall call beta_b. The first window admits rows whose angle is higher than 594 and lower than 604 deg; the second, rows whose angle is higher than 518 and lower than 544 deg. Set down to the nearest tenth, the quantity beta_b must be 0.1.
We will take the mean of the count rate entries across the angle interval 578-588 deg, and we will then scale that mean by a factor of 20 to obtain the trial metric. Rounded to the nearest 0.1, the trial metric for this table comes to 35.5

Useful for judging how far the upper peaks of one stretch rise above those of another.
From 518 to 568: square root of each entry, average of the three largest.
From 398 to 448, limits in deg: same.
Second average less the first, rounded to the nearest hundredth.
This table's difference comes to 0.02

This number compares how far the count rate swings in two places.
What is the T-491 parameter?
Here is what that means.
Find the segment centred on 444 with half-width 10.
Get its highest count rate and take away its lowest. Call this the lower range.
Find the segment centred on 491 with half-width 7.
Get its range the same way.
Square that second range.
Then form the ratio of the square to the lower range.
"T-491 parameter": 0.35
